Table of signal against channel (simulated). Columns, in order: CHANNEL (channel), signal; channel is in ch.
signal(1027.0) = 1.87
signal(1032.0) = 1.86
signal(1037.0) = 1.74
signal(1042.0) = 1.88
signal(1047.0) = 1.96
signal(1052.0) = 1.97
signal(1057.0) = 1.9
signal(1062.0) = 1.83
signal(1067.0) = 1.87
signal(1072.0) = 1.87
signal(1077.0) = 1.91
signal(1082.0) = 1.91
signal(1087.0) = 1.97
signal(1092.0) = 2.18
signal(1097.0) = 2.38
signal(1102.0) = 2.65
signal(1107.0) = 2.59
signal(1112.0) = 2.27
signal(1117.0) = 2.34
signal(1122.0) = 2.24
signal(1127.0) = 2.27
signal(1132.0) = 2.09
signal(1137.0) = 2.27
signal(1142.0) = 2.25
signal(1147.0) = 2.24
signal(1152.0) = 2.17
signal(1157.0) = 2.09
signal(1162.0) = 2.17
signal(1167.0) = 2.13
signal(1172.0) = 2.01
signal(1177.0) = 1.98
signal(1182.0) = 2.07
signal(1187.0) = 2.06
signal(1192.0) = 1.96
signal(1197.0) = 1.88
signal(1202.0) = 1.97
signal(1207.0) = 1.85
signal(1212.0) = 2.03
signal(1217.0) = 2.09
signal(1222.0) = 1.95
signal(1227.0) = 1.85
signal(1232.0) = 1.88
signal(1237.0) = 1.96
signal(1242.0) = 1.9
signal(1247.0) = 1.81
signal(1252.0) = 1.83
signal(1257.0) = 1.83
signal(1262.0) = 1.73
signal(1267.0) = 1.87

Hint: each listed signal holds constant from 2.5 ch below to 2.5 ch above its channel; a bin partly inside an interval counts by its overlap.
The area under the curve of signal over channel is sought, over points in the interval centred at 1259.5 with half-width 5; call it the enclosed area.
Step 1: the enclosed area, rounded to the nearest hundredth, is 17.80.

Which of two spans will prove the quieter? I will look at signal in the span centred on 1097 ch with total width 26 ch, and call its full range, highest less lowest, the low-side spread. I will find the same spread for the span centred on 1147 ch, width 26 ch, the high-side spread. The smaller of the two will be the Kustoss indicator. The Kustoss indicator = 0.18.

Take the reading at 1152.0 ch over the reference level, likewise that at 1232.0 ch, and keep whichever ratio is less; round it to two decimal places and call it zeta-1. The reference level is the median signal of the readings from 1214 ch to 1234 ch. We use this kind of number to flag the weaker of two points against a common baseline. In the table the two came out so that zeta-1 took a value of 0.98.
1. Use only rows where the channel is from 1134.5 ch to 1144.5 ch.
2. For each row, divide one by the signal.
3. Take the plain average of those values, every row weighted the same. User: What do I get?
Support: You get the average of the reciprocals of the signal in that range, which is 0.44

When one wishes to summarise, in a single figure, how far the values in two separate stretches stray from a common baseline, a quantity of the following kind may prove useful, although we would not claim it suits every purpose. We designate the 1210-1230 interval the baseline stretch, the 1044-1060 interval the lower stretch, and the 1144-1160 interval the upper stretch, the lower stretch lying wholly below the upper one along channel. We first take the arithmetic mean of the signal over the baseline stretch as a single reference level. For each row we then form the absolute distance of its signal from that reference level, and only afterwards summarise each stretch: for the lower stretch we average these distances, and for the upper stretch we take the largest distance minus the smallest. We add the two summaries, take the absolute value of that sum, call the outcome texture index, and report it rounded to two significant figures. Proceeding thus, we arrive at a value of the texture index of 0.19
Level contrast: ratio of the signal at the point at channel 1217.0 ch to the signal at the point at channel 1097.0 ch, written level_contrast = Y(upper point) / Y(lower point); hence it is 0.88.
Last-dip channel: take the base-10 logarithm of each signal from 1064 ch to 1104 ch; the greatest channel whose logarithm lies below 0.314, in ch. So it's 1087.0 ch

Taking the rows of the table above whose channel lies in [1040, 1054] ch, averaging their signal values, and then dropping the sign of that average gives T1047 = 1.94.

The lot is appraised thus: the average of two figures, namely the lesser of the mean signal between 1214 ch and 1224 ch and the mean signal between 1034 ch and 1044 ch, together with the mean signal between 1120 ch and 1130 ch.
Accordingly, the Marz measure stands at 2.03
